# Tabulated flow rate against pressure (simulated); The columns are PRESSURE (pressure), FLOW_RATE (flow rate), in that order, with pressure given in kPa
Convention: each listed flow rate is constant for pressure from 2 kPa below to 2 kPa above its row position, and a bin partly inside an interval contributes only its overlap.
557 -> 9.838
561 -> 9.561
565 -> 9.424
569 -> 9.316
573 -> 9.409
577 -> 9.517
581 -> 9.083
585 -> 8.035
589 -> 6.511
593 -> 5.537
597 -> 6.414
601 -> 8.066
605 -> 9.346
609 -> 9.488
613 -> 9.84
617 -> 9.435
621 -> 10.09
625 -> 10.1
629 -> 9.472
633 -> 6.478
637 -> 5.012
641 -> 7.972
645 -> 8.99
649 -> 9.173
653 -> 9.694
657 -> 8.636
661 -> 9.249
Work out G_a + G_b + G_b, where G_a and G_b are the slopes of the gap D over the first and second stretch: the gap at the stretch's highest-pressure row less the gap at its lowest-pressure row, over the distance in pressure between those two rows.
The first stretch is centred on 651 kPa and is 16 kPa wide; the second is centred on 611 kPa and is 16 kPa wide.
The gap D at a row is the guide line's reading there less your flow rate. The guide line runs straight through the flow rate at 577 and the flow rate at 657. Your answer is -0.02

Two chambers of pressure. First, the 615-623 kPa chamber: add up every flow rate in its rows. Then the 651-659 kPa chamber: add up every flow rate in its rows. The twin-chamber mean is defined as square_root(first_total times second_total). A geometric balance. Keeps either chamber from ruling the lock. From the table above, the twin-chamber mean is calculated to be 18.9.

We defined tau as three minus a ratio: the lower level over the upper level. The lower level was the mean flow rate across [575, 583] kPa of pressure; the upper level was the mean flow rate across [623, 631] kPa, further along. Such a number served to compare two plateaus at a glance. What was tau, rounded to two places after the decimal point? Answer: 2.05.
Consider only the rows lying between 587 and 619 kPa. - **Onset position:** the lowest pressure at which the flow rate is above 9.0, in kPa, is 605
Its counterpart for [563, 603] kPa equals 565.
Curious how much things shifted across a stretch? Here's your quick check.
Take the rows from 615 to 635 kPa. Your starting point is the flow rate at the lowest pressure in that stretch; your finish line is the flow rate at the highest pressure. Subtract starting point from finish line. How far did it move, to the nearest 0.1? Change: -3.0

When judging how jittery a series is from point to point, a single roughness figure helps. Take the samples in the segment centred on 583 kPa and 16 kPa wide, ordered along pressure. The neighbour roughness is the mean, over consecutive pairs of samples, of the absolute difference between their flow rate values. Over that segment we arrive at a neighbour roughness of 1.0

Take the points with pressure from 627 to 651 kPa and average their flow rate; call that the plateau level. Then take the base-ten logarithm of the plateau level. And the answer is 0.895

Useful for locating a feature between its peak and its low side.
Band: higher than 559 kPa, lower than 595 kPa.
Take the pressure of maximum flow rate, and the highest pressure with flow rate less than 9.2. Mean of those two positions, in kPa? 577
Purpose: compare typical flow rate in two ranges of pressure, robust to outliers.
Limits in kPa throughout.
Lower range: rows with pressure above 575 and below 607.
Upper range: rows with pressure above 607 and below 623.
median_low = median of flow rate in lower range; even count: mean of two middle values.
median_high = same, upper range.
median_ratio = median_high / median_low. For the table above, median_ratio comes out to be 1.20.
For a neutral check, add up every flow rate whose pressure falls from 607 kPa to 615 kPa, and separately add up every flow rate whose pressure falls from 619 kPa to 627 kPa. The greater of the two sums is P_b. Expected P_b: 20.2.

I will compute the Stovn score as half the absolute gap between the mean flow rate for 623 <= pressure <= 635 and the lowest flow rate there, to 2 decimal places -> 1.10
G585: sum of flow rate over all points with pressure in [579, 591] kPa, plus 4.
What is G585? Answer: 28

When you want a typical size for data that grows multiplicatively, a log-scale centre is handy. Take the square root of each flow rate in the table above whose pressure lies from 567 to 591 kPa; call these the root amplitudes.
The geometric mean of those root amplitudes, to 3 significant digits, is 2.93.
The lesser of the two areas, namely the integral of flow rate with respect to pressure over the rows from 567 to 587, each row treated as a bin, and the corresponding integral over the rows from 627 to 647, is 152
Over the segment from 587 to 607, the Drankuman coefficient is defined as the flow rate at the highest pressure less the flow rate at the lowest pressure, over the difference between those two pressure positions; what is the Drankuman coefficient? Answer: 0.18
